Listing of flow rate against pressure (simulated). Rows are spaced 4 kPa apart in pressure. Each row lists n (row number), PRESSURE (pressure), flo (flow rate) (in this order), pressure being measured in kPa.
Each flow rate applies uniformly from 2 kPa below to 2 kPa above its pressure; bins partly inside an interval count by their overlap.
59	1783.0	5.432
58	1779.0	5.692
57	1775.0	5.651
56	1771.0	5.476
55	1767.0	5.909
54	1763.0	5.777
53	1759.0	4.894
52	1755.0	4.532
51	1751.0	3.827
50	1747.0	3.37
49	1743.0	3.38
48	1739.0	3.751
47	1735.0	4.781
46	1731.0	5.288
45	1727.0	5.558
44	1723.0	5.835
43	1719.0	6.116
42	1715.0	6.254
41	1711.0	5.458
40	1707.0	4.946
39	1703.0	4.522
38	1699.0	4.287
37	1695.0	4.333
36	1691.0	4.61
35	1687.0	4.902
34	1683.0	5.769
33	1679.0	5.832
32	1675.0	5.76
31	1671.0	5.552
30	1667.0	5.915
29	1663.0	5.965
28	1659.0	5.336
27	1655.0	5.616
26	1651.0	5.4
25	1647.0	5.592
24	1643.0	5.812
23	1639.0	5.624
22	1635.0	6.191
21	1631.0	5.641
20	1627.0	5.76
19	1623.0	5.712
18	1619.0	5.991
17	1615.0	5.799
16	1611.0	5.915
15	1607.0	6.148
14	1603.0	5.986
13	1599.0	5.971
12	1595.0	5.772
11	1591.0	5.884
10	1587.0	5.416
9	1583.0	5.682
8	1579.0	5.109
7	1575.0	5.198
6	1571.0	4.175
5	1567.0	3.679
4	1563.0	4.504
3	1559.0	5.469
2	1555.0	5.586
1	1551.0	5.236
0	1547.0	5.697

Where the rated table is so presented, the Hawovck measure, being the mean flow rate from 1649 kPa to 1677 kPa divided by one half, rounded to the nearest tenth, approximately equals 11.3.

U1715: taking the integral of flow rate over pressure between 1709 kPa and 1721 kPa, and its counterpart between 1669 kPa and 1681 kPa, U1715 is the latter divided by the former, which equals 0.96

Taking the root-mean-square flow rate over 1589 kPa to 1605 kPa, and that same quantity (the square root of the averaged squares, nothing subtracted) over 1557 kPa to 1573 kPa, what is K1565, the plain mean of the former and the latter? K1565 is 5.20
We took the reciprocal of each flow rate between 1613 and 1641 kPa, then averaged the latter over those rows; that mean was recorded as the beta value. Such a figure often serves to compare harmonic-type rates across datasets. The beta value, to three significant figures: 0.172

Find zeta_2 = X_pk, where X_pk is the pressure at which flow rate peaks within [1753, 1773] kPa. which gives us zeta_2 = 1767.0 kPa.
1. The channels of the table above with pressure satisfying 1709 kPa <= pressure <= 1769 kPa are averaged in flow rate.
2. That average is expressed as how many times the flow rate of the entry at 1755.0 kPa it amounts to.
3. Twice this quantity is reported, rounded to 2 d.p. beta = 2.20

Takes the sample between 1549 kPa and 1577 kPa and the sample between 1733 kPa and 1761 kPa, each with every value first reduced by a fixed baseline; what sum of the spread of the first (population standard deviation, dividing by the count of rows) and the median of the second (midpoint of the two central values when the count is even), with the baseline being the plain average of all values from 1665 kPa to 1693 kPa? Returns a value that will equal -1.0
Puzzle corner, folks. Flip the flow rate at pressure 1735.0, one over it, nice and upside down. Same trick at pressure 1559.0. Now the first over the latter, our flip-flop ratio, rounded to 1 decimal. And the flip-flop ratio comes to 1.1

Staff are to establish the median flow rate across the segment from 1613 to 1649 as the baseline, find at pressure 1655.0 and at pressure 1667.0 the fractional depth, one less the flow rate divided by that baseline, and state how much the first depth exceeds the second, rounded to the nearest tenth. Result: 0.1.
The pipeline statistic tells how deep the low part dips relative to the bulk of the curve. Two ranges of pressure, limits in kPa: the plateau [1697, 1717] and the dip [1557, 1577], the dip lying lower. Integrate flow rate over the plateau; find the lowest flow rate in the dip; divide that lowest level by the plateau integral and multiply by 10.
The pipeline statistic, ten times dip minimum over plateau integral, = 0.36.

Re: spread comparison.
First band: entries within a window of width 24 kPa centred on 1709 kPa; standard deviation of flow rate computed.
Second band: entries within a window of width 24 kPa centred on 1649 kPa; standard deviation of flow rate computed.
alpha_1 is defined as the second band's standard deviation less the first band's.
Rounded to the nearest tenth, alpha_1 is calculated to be -0.6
